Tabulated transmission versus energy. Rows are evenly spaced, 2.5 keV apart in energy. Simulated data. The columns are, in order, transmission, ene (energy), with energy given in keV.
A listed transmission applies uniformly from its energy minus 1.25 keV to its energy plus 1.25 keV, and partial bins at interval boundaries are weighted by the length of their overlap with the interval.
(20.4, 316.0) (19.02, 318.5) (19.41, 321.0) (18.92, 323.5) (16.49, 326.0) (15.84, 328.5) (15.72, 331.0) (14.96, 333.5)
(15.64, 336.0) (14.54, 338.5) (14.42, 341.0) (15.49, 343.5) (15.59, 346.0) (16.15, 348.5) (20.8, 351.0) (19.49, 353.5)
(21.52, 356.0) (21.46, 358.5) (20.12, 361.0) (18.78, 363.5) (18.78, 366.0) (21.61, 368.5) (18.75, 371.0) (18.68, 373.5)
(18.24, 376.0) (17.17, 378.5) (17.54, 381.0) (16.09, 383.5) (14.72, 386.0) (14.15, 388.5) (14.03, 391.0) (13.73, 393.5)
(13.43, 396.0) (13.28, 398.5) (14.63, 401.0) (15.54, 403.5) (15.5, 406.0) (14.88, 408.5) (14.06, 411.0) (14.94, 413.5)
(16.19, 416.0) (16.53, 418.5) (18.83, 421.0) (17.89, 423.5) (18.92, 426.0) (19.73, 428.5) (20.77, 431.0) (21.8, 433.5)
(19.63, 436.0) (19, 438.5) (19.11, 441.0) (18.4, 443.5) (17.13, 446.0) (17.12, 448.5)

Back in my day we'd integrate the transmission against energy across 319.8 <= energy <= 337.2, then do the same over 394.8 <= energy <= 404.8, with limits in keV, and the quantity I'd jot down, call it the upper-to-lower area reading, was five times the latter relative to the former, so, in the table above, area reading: 2.4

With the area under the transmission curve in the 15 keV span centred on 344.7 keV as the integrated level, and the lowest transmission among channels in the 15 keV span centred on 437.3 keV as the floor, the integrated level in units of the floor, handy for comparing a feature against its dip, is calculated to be 13.2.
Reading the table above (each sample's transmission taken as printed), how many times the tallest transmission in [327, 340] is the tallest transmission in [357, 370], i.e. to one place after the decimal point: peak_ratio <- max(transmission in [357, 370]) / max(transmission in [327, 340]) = 1.4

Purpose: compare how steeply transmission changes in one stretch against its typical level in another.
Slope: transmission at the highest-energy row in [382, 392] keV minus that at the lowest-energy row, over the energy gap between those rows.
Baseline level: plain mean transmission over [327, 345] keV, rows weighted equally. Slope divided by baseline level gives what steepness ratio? -0.018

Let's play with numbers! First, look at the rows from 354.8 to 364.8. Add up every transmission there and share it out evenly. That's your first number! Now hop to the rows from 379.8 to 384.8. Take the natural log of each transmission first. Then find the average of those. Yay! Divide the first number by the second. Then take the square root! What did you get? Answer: 2.69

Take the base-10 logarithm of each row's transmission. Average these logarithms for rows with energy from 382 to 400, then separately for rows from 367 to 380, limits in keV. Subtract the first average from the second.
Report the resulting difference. 0.12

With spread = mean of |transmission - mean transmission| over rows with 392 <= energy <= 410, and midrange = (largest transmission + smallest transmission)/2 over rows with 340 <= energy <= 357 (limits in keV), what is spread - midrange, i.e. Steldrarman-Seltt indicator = -17.2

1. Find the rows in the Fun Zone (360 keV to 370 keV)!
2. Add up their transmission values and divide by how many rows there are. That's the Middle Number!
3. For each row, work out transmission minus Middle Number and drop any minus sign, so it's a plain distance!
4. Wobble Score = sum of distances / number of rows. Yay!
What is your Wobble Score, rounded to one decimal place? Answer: 1.0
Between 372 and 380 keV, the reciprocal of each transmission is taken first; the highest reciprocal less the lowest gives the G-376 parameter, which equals 0.005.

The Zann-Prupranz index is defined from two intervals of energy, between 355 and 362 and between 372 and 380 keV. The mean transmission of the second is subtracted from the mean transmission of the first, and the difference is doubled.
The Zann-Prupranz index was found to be 6.0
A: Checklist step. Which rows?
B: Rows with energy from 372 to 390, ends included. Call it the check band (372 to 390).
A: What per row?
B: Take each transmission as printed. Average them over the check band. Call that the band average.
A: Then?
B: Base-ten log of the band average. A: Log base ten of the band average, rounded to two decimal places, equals 1.22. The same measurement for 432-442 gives 1.30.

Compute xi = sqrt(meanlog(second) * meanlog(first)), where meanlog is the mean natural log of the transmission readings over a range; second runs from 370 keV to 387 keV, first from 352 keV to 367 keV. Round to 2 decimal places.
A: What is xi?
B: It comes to 2.92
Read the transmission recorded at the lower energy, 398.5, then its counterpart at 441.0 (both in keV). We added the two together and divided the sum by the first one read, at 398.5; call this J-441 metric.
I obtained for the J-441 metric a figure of 2.44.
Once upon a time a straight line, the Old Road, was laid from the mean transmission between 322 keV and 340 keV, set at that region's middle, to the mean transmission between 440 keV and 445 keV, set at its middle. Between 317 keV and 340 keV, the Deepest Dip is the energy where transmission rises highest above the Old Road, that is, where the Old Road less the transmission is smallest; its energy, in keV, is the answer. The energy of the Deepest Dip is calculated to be 321.0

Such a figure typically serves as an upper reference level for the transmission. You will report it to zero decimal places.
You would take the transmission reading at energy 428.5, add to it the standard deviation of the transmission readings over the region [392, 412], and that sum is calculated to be 21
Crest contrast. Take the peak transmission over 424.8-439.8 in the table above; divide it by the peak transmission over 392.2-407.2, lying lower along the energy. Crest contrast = 1.4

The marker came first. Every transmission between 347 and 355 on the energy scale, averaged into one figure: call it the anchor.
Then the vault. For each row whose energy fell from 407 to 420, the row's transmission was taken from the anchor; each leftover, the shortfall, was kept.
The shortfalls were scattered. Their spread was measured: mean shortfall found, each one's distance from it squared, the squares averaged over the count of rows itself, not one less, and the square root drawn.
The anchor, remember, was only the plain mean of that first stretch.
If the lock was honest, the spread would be 0.91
